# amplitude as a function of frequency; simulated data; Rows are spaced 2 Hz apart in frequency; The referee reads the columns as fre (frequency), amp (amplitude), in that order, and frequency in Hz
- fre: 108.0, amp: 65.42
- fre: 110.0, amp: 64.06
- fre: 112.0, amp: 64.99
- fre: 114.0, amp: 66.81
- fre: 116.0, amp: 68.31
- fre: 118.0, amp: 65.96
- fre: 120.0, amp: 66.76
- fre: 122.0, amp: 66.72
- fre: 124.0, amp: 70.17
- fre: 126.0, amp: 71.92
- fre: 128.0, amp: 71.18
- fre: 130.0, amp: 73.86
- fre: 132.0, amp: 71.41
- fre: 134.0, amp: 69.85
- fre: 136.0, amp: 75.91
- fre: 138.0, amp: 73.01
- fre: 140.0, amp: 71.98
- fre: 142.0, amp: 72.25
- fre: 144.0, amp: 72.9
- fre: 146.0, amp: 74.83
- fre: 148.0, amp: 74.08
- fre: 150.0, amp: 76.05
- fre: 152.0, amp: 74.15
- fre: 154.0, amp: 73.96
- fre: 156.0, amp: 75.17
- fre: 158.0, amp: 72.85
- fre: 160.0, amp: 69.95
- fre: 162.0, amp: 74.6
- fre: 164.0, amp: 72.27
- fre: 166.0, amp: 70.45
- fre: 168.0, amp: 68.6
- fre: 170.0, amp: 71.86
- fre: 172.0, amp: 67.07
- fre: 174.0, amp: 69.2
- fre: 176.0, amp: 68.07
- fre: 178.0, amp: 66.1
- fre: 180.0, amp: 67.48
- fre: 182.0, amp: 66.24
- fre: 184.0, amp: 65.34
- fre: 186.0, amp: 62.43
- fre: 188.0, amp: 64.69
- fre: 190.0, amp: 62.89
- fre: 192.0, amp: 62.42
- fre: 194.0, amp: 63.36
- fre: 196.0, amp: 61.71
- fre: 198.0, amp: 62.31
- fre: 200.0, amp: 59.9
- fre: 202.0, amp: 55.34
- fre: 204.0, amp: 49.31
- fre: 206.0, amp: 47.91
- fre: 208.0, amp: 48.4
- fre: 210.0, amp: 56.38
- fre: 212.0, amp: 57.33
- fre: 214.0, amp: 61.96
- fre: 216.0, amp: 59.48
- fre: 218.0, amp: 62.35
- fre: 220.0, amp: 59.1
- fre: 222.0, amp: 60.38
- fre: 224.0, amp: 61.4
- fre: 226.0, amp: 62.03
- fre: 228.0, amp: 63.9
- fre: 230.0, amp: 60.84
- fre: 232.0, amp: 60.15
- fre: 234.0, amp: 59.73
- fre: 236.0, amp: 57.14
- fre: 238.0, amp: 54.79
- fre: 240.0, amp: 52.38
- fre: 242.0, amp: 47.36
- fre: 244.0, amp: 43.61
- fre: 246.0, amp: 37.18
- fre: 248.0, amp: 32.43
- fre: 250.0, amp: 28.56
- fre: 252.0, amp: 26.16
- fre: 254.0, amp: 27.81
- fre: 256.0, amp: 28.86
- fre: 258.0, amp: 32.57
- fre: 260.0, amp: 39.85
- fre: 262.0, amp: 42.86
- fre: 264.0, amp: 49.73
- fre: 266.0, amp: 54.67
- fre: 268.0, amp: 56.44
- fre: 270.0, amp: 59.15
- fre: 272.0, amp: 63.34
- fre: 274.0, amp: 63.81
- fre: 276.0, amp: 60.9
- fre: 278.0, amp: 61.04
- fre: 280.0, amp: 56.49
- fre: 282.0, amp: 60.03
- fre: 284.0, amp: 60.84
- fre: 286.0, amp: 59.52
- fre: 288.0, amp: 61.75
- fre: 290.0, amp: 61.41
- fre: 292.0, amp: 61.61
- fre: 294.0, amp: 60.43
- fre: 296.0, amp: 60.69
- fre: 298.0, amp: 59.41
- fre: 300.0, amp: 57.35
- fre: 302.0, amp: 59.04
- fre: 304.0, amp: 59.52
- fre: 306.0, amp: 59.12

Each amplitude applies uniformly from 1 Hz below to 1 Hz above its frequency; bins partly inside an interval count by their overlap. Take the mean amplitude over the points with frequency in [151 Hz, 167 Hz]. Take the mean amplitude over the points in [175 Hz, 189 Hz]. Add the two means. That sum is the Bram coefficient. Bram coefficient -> 139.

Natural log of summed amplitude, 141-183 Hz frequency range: 7.31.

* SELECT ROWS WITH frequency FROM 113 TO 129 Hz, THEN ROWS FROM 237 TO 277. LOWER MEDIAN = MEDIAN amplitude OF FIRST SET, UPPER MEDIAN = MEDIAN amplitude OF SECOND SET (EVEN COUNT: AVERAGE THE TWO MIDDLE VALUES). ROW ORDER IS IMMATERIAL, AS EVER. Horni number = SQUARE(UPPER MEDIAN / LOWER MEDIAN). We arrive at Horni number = 0.45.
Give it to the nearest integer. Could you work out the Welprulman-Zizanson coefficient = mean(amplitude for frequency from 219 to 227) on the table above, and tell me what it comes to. 61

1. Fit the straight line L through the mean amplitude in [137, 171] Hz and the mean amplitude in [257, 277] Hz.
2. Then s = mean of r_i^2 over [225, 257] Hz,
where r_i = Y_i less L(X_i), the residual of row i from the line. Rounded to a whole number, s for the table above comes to 260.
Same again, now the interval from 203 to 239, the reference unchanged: 43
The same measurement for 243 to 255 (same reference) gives 559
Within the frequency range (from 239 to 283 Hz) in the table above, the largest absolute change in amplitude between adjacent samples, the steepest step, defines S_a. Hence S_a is 7.3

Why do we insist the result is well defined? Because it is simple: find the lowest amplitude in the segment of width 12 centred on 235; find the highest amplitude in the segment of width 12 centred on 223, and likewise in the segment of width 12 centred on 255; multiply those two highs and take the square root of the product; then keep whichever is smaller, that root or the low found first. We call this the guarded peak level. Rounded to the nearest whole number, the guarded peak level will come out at 50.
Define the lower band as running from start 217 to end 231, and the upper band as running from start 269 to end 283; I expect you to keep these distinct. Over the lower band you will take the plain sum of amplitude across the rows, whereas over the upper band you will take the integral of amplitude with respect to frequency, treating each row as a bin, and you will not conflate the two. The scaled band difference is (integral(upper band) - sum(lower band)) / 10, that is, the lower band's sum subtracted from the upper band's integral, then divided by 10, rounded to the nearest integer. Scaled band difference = 42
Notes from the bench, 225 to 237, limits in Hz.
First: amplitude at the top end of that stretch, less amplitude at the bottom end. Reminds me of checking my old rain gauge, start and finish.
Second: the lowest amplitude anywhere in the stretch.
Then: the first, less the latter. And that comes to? -62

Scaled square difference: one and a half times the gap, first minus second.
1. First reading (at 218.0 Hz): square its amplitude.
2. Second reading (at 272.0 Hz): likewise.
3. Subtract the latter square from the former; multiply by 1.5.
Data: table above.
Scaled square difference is -187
